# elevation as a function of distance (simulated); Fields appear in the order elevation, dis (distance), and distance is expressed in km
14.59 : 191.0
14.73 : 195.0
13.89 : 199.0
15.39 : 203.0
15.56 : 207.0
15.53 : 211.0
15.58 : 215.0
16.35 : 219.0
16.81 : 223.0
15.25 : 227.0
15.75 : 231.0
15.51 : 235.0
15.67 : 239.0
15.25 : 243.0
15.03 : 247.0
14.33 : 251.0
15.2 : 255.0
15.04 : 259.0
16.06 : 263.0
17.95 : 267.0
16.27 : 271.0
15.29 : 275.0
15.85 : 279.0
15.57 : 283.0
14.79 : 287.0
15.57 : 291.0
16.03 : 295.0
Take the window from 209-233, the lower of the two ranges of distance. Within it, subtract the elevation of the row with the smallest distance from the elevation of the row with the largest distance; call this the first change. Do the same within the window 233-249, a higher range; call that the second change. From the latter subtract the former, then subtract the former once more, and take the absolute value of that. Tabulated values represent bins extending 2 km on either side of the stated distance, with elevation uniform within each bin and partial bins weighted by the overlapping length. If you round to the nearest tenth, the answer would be 0.9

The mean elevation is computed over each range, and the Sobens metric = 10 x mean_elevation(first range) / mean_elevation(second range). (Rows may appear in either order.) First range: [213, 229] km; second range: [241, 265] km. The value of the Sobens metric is 10.6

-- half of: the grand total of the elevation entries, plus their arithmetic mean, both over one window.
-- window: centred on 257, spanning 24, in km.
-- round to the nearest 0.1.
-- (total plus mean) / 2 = 54.6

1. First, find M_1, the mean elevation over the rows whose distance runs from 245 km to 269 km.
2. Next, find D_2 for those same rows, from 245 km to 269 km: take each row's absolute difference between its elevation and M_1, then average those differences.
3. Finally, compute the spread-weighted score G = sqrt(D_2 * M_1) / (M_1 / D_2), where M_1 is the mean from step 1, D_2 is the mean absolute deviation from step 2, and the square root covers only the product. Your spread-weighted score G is 0.23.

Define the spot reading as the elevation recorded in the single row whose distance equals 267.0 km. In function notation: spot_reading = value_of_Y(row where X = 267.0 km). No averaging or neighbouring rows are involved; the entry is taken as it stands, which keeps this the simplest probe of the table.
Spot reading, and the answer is 17.95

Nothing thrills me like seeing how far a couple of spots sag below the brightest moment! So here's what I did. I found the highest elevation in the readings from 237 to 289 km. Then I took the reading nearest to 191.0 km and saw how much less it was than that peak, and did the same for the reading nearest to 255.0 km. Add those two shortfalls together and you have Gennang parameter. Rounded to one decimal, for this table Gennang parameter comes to 6.1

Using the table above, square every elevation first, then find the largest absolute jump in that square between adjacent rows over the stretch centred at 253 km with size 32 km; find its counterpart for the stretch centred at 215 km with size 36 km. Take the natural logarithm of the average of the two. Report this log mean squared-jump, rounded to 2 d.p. 4.05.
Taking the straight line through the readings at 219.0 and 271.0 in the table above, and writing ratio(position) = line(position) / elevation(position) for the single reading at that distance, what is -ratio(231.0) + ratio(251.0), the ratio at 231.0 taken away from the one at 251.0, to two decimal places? 0.10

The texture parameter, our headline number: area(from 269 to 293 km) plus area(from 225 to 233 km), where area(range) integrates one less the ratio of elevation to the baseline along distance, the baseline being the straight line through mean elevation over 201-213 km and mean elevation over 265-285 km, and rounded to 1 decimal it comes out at 1.1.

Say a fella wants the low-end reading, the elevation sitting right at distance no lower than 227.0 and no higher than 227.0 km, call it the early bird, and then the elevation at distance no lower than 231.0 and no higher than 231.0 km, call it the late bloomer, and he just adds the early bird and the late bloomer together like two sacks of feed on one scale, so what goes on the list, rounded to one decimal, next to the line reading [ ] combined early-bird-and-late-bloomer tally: 31.0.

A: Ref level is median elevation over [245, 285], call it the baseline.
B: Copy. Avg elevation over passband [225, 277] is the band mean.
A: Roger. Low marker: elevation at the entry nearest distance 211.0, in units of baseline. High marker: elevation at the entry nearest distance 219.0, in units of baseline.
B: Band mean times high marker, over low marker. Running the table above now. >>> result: 16.4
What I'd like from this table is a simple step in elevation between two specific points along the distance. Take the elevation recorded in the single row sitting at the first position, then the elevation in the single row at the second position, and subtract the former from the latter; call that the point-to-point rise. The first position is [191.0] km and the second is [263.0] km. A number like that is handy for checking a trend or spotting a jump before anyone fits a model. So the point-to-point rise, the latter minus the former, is 1.5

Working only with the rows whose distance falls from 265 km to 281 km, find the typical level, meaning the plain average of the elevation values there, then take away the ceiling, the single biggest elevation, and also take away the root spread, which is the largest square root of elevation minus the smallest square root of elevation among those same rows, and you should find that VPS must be -1.9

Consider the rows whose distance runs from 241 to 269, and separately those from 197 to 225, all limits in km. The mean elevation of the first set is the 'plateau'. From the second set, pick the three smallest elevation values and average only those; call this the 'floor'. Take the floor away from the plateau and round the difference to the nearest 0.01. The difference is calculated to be 0.61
